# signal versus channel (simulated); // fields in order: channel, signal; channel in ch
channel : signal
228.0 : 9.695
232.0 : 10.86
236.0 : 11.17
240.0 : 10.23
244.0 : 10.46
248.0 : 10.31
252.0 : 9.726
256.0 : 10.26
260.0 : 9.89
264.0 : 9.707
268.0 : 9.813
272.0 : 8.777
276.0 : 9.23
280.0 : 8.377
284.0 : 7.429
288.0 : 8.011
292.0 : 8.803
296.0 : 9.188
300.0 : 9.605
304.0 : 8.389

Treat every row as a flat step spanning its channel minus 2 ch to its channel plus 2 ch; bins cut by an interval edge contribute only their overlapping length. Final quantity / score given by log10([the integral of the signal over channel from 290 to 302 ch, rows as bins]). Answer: 2.04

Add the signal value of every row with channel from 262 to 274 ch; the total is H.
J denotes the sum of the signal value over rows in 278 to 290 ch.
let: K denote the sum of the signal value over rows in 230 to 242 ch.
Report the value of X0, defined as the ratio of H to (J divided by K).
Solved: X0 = 38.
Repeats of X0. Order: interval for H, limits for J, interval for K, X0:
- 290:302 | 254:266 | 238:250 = 29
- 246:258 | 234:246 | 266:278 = 26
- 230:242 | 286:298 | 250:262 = 37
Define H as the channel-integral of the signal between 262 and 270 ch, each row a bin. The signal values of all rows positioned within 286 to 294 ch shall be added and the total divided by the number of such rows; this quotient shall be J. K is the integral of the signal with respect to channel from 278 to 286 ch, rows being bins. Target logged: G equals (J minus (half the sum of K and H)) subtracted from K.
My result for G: 125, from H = 78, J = 8.4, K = 63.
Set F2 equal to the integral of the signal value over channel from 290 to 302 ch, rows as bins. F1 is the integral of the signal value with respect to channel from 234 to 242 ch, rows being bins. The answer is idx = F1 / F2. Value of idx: 0.8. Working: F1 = 86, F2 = 110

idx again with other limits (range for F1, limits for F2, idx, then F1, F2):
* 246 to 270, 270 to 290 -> 1.4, 239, 167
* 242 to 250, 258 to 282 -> 0.4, 83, 223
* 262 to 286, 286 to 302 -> 1.5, 213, 142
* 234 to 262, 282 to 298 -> 2.2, 288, 134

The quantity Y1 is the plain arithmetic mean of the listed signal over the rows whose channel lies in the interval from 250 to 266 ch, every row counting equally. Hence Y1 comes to 9.9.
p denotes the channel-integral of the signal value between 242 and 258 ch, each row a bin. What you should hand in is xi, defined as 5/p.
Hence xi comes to 0.0307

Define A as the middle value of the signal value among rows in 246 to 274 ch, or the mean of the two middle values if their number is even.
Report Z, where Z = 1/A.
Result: 0.102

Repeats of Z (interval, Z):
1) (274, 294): 0.119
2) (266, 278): 0.108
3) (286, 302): 0.111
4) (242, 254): 0.097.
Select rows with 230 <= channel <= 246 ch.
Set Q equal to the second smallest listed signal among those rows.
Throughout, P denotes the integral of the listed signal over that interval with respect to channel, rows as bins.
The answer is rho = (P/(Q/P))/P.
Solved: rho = 16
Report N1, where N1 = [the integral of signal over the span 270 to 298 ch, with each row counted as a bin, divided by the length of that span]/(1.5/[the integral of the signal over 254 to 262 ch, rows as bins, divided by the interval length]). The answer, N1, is 57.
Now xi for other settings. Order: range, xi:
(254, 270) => 0.0315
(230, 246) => 0.0293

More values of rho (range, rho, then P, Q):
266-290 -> 26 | 207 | 8.011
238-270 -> 33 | 322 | 9.726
